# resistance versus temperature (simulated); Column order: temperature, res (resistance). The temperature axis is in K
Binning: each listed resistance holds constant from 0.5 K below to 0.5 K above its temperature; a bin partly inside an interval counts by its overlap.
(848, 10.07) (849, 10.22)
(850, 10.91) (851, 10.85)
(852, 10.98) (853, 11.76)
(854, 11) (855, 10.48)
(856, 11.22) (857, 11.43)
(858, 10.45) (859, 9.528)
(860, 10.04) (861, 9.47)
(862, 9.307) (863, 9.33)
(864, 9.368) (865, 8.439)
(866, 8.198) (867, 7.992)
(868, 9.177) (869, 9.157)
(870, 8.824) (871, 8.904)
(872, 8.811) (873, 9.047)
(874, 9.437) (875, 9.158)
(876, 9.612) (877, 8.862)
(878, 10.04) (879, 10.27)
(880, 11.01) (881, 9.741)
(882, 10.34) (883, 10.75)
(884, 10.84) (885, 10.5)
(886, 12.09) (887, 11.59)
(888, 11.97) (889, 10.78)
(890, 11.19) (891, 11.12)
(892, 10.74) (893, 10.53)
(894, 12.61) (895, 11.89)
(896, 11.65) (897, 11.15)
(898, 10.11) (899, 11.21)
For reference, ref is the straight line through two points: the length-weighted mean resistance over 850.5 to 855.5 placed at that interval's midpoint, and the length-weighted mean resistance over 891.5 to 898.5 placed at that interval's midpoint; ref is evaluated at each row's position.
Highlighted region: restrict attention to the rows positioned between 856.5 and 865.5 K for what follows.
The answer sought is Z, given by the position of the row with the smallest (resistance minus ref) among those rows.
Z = 865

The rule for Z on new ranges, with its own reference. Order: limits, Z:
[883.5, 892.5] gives 885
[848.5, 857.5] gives 849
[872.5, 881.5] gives 877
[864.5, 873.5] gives 867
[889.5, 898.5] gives 898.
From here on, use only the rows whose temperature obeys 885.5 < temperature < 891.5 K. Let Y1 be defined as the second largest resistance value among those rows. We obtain 11.97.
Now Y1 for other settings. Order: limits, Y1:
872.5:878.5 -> 9.612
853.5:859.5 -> 11.22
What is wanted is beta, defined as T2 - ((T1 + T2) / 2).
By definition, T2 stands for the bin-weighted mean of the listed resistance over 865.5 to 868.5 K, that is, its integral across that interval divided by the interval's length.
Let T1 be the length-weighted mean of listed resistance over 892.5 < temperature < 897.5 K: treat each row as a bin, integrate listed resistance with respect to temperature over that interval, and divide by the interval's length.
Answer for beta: -1.6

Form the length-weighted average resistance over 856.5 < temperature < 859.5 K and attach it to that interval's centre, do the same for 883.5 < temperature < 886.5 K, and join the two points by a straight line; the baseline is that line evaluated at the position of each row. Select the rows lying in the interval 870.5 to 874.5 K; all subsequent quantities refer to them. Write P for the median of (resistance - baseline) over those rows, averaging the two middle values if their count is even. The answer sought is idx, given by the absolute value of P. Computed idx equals 1.84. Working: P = -1.8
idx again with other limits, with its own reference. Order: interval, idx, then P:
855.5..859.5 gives 0.39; 0.4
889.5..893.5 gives 0.38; -0.4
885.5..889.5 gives 0.57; 0.6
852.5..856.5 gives 0.72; 0.7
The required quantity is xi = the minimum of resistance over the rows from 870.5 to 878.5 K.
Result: 8.811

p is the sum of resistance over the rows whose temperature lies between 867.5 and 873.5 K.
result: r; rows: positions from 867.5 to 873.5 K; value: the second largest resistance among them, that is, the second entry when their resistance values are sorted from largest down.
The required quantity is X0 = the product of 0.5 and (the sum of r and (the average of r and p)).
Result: 20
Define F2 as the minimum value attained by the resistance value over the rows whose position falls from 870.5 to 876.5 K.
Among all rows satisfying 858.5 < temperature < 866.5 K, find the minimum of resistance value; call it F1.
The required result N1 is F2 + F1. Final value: 17.0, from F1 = 8.198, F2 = 8.811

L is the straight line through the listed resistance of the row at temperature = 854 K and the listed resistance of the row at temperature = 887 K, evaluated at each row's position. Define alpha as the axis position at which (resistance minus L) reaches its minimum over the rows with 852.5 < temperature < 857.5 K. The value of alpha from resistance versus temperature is 855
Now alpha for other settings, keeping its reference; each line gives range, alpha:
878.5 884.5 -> 881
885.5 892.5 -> 892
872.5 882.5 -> 877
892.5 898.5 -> 898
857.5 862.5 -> 862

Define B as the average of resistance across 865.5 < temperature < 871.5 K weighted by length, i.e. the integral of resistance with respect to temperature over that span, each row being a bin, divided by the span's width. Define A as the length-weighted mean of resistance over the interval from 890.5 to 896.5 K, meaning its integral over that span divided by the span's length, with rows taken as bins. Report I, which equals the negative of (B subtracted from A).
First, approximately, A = 11.4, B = 8.7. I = -2.7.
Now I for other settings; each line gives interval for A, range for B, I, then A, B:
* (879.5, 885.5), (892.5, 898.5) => 0.8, 10.5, 11.3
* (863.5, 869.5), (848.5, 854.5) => 2.2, 8.7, 11.0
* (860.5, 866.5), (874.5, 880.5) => 0.8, 9.0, 9.8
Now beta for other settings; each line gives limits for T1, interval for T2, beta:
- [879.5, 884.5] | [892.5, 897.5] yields 0.5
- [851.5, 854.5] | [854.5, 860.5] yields -0.4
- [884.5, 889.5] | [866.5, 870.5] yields -1.3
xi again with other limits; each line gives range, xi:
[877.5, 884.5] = 9.741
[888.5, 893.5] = 10.53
